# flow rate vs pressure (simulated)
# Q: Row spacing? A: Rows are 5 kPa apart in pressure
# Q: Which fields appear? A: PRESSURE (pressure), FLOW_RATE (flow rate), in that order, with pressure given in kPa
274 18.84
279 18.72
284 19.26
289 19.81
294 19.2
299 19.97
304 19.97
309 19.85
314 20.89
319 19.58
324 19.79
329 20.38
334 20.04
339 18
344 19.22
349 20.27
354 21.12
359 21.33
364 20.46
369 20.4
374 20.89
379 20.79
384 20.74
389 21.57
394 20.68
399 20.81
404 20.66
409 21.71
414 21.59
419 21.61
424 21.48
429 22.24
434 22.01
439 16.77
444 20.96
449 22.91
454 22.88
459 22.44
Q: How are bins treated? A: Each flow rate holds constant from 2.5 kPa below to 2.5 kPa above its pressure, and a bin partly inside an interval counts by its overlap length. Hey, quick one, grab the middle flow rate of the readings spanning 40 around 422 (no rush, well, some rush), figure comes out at 21.6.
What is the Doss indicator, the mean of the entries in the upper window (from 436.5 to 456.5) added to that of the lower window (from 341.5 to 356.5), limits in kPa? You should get 41.1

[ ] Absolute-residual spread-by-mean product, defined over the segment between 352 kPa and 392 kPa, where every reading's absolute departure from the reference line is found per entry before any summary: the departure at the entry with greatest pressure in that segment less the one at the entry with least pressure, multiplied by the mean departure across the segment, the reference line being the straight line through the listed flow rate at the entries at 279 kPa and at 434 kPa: -0.11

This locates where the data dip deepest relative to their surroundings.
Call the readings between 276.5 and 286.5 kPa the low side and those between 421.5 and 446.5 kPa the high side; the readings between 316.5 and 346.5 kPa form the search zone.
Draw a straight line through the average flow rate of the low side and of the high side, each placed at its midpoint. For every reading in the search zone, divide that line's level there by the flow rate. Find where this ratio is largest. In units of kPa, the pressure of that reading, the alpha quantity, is 339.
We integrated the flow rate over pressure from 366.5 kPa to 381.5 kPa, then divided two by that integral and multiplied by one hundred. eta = 0.644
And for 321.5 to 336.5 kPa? 0.664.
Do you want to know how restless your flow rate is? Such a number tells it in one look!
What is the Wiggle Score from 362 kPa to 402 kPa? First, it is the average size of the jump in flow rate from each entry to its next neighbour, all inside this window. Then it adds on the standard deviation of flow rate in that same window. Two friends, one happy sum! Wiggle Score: 0.7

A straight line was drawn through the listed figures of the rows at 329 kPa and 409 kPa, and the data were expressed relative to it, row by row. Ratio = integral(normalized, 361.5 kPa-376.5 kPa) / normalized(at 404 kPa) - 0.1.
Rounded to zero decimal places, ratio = 15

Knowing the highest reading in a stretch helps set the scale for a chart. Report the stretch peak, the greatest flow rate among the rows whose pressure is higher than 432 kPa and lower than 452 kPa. 22.91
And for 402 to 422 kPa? 21.71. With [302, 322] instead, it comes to 20.89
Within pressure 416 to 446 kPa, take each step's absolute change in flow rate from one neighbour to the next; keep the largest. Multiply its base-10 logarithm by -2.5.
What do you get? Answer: -1.8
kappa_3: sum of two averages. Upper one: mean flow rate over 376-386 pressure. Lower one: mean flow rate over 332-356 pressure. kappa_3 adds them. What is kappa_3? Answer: 40.5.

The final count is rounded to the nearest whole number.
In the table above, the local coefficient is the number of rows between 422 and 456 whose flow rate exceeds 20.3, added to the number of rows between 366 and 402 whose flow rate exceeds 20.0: 13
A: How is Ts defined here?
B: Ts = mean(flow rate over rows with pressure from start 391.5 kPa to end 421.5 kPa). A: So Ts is 21.2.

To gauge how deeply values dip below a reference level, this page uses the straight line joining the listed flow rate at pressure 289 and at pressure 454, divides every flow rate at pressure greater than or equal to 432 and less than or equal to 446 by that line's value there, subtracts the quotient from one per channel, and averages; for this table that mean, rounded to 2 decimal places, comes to 0.12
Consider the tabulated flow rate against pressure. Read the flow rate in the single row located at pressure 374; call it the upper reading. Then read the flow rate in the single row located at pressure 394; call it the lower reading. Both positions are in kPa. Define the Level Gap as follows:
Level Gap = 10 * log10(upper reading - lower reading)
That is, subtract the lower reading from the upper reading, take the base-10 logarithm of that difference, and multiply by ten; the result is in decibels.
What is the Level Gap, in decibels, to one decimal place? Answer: -6.8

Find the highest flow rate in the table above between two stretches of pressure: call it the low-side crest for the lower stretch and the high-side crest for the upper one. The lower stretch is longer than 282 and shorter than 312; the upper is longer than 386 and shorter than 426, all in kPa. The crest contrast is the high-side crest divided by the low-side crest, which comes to 1.09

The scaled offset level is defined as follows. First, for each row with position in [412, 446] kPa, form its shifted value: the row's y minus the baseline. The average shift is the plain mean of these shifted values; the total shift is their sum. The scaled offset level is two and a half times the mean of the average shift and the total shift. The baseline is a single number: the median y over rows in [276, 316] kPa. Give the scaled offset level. 11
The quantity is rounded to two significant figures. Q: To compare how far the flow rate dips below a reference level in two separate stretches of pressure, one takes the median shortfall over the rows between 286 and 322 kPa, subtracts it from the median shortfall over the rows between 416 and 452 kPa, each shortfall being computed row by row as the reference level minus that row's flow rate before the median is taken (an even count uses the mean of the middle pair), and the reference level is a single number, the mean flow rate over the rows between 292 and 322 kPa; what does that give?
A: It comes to -1.8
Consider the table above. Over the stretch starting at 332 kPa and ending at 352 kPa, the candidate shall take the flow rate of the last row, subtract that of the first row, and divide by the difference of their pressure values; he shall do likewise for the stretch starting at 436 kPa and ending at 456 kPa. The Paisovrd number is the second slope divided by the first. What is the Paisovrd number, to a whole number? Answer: 27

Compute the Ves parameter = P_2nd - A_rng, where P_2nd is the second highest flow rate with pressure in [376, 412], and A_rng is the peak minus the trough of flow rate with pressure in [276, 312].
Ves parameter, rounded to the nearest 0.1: 20.3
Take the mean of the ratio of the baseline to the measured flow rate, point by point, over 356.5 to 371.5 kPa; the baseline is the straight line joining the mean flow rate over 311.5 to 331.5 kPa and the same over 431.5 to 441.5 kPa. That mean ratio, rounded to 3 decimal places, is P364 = 0.959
